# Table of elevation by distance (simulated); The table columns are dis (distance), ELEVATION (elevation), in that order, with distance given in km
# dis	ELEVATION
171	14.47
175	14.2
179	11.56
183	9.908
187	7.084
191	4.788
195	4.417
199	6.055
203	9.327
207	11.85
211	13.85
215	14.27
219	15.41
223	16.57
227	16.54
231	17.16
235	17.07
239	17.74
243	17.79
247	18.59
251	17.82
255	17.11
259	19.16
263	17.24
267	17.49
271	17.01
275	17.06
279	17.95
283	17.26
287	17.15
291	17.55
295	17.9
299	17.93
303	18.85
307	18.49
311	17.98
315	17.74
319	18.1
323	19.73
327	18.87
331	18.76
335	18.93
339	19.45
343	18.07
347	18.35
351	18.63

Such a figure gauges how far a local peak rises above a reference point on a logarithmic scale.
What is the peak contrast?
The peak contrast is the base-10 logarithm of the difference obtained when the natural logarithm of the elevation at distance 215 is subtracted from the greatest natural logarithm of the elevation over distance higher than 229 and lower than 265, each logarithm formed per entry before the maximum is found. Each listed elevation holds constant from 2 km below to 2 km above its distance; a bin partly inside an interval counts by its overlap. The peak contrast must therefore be -0.53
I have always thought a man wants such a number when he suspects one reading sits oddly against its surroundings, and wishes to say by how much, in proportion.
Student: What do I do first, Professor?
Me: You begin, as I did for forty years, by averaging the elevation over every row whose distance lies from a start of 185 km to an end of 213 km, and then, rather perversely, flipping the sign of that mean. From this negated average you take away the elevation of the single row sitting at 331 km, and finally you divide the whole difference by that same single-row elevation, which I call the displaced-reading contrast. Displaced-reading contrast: -1.44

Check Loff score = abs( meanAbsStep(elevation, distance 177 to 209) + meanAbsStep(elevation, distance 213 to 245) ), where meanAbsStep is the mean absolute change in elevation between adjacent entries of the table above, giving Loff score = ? 2.62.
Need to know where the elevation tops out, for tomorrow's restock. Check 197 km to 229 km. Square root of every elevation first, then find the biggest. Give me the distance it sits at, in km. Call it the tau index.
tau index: 223 km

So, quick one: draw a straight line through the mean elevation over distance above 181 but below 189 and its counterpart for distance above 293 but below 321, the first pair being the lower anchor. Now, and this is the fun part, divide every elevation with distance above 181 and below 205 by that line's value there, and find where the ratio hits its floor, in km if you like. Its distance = 195 km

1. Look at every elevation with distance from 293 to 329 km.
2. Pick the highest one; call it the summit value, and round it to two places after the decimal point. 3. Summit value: 19.73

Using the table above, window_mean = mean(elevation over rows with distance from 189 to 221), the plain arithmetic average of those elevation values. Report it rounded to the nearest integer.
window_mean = 10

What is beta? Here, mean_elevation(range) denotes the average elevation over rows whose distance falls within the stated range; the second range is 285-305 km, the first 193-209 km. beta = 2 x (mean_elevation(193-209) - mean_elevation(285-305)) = -20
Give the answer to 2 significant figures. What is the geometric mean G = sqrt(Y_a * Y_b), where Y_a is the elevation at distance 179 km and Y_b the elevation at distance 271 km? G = 14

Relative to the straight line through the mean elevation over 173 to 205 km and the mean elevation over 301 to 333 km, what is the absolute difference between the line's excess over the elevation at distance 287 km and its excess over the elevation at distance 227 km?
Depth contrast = 4.1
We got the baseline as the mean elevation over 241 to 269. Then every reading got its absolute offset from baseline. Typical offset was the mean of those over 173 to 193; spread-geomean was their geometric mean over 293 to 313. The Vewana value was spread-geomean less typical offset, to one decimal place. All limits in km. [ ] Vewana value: -8.2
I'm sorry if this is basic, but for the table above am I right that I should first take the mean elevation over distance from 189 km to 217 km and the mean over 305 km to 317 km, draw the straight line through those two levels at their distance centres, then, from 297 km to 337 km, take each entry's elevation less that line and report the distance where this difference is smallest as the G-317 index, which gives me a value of 335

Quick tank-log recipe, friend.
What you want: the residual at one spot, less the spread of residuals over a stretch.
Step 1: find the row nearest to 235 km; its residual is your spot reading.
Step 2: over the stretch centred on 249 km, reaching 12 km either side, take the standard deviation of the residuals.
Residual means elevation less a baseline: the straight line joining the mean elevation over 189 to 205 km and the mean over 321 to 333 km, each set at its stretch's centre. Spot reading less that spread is 6.3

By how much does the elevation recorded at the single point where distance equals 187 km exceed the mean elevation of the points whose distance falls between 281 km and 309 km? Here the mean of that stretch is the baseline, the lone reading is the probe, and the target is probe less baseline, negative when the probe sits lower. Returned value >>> -11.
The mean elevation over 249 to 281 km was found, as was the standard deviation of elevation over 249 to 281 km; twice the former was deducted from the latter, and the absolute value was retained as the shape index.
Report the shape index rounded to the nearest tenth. 34.5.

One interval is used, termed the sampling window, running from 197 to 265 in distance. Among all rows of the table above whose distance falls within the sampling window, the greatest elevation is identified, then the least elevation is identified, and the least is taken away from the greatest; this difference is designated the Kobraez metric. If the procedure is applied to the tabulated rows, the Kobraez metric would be 13.1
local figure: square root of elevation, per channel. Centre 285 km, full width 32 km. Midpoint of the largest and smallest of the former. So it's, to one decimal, 4.2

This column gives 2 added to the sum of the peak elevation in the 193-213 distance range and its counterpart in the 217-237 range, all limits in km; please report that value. 33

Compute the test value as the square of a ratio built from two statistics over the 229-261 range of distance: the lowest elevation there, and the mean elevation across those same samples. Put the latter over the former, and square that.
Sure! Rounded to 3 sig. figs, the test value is 1.09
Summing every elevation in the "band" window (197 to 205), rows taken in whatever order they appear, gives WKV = 15.4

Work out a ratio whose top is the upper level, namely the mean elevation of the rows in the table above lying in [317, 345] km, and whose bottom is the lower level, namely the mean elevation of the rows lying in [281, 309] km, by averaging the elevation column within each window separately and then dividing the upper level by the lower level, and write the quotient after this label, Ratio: 1.05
